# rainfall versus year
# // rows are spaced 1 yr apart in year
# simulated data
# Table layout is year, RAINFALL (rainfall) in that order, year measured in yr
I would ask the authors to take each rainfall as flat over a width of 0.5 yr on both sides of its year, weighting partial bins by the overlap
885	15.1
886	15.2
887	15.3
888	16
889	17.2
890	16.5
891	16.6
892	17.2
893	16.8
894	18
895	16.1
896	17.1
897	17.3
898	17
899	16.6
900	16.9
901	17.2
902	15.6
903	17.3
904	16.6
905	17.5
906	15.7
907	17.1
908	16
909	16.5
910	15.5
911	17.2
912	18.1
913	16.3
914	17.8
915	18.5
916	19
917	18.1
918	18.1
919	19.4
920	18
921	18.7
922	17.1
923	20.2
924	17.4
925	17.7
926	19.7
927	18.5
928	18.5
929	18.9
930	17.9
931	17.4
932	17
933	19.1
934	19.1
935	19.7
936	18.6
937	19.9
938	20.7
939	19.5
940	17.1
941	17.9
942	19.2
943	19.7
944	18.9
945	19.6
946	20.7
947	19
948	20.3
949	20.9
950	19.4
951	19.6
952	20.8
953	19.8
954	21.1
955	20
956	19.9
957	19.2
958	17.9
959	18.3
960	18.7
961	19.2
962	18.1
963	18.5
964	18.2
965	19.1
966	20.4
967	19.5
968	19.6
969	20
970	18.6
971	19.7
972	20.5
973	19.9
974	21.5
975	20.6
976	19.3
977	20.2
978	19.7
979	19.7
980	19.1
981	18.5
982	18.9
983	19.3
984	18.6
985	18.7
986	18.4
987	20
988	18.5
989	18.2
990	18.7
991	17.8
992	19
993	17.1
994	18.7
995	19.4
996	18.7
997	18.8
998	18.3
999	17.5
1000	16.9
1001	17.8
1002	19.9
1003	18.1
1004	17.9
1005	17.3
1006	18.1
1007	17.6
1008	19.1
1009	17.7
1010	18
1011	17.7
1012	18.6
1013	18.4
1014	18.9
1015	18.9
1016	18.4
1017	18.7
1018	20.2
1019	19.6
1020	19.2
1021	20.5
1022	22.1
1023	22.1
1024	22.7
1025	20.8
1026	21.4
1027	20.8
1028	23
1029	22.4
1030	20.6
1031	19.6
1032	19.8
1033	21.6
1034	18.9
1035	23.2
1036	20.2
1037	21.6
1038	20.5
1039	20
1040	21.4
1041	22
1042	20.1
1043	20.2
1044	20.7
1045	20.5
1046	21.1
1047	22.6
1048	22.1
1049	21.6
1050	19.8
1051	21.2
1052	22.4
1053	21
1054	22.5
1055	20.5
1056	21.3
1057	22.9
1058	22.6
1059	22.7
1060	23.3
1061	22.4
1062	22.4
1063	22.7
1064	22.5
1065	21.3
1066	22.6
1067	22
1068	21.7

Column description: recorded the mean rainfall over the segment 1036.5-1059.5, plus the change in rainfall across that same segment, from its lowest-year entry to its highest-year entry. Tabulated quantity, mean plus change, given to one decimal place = 22.5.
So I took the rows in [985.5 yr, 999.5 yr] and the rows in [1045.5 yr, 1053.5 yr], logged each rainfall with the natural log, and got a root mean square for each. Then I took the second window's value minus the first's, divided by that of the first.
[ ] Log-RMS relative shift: 0.051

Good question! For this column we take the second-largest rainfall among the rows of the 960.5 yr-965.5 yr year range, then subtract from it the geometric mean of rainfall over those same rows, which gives 0.49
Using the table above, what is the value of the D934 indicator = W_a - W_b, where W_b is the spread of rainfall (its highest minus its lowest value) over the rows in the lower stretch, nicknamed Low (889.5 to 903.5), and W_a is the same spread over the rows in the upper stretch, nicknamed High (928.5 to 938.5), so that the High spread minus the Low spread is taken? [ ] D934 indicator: 1.3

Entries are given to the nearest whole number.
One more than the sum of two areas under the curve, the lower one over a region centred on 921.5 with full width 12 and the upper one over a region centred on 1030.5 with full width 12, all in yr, 475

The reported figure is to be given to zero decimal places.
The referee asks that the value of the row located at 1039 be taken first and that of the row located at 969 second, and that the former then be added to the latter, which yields 40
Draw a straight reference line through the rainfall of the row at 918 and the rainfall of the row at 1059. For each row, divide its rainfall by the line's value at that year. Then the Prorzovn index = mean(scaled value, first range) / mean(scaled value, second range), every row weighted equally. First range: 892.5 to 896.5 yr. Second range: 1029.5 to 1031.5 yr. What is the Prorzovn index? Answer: 1.06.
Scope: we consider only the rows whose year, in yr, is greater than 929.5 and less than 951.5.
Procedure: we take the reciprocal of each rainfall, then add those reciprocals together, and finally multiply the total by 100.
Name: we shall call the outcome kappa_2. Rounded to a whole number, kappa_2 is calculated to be 115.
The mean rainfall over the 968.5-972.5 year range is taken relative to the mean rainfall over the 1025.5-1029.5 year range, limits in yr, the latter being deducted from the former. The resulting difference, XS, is -2.2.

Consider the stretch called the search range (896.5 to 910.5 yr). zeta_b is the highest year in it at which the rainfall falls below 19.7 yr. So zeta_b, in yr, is 910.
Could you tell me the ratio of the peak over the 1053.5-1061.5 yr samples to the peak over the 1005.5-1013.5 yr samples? 1.22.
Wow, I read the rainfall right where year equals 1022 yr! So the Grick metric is 22.1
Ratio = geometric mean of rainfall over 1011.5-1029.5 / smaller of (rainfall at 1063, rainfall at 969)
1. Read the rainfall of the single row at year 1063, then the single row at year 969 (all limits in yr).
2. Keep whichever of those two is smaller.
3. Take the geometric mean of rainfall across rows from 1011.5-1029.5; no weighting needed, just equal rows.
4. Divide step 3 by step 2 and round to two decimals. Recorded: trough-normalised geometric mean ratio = 1.02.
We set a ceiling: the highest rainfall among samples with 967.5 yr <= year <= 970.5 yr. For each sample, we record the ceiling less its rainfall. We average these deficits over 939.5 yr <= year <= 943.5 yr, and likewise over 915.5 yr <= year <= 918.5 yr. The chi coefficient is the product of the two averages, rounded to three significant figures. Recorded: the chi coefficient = 2.44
